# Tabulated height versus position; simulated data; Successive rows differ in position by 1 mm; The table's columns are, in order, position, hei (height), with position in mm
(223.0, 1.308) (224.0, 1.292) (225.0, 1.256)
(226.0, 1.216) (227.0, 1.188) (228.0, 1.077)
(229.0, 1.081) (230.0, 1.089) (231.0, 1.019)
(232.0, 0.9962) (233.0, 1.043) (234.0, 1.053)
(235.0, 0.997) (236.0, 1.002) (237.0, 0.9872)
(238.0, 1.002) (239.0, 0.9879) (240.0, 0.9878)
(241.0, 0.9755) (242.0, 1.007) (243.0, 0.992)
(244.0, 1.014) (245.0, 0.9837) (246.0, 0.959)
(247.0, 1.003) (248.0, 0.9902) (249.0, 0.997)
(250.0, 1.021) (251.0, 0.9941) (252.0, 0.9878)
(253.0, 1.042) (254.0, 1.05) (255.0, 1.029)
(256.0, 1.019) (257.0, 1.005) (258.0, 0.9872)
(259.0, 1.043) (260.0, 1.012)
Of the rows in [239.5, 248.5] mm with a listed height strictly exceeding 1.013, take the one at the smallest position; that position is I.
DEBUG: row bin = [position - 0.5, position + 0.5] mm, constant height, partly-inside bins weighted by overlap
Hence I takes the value 244.0 mm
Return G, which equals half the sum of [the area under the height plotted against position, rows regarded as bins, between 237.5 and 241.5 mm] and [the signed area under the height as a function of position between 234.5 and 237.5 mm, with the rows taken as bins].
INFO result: 3.5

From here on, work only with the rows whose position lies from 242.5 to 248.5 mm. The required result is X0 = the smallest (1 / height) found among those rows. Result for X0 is 0.99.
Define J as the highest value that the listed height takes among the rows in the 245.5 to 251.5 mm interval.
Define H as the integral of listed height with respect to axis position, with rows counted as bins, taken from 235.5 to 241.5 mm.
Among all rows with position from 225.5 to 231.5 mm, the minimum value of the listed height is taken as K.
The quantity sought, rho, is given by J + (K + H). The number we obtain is 7.98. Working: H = 5.94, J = 1.021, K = 1.019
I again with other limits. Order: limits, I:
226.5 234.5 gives 227.0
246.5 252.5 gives 250.0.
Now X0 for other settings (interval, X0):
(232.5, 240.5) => 0.95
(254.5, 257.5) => 0.97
